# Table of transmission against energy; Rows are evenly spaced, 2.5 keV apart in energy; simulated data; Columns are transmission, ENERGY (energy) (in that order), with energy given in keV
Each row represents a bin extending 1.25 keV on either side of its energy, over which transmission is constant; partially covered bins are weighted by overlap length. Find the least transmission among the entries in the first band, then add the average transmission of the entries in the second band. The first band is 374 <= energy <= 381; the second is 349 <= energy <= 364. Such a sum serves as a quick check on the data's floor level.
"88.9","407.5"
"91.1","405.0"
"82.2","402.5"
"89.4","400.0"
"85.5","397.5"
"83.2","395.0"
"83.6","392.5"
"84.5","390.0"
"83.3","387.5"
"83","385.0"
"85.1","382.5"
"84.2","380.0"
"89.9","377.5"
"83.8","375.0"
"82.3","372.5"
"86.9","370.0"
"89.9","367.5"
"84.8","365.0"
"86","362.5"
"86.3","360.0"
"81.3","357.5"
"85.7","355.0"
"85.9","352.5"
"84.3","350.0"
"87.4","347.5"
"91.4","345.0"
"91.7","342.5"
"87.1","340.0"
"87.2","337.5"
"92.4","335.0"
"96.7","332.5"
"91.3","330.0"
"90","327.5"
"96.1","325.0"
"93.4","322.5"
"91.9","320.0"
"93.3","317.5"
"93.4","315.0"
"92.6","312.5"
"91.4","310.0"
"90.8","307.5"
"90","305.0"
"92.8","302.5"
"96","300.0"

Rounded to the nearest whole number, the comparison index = 169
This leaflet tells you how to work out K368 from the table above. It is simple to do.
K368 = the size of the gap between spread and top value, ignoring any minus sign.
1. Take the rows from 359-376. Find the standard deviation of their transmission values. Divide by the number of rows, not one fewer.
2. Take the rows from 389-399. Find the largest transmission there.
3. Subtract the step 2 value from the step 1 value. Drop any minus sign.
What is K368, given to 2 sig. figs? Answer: 83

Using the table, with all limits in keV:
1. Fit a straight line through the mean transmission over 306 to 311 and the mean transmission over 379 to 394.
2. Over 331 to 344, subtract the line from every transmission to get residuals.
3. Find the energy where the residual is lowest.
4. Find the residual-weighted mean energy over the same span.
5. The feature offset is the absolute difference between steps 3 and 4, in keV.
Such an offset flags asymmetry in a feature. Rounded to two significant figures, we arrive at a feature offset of 2.5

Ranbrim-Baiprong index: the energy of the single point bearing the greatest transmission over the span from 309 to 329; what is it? 325.0 keV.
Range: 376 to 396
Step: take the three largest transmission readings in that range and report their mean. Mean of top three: 86.5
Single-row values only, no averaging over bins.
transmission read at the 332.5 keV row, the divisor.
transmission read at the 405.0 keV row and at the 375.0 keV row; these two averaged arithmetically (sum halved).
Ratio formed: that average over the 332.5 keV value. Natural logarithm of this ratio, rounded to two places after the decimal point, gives -0.10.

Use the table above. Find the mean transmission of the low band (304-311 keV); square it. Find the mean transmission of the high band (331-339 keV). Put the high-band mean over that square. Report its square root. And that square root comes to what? 0.106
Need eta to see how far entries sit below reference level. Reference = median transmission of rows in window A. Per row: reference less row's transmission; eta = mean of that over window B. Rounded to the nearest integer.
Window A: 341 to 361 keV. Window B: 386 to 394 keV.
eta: 2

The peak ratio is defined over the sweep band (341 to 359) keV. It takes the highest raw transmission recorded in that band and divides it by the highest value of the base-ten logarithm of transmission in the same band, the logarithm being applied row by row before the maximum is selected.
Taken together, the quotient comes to 46.7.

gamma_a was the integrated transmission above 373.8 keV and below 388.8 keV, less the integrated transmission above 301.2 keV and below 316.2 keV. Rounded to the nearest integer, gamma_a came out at -104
